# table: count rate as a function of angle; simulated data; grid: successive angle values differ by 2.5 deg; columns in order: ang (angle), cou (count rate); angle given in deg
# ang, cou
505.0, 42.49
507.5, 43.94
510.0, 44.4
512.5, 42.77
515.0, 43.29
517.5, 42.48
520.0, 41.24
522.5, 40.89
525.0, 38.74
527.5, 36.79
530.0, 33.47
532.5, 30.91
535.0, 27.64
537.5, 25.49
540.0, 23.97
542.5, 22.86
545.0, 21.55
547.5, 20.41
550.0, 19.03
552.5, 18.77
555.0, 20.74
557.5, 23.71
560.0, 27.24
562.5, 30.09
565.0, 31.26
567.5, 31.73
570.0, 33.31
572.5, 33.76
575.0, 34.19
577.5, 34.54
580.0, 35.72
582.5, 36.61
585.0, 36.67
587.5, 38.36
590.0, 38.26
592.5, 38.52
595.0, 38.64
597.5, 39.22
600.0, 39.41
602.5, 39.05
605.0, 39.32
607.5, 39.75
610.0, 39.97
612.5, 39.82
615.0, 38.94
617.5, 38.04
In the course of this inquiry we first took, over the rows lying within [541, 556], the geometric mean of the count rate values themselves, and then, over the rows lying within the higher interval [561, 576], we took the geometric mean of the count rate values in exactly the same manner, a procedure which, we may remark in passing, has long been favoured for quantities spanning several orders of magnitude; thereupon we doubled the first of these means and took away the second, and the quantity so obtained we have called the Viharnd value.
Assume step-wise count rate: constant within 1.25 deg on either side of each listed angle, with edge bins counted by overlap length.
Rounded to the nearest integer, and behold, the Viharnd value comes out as 9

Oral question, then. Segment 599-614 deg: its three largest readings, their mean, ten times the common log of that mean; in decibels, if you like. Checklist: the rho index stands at 16.0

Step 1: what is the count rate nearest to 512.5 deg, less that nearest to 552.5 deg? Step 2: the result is 24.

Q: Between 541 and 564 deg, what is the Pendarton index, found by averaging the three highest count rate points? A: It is 27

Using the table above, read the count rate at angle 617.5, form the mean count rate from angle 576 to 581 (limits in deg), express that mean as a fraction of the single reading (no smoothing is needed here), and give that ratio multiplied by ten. 9.2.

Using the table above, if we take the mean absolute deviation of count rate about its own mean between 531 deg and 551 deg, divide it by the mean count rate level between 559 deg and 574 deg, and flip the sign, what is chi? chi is -0.10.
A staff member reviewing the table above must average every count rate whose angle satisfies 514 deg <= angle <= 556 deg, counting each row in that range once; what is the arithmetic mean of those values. 29.9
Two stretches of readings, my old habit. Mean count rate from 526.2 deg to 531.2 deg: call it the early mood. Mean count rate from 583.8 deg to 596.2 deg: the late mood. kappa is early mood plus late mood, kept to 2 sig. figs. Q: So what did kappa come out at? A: 73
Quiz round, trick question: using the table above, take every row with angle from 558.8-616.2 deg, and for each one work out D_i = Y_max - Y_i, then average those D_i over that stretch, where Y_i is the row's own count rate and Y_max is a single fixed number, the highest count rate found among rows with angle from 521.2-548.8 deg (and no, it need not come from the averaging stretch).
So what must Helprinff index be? 4.6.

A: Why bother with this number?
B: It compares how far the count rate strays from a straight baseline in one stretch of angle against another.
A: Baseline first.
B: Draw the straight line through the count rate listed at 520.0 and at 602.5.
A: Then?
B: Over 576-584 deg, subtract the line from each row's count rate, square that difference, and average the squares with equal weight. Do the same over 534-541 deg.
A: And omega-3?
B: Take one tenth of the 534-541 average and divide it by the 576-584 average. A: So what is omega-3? 1.3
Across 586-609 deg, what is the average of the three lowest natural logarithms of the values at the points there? 3.65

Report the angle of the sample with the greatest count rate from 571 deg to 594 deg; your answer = 592.5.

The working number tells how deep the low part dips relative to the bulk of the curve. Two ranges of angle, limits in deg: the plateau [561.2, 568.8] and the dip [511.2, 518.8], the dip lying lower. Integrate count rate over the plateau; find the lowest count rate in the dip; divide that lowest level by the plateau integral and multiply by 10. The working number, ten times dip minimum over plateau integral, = 1.8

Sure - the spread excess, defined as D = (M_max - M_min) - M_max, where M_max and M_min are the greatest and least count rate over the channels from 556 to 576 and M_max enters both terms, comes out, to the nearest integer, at -24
